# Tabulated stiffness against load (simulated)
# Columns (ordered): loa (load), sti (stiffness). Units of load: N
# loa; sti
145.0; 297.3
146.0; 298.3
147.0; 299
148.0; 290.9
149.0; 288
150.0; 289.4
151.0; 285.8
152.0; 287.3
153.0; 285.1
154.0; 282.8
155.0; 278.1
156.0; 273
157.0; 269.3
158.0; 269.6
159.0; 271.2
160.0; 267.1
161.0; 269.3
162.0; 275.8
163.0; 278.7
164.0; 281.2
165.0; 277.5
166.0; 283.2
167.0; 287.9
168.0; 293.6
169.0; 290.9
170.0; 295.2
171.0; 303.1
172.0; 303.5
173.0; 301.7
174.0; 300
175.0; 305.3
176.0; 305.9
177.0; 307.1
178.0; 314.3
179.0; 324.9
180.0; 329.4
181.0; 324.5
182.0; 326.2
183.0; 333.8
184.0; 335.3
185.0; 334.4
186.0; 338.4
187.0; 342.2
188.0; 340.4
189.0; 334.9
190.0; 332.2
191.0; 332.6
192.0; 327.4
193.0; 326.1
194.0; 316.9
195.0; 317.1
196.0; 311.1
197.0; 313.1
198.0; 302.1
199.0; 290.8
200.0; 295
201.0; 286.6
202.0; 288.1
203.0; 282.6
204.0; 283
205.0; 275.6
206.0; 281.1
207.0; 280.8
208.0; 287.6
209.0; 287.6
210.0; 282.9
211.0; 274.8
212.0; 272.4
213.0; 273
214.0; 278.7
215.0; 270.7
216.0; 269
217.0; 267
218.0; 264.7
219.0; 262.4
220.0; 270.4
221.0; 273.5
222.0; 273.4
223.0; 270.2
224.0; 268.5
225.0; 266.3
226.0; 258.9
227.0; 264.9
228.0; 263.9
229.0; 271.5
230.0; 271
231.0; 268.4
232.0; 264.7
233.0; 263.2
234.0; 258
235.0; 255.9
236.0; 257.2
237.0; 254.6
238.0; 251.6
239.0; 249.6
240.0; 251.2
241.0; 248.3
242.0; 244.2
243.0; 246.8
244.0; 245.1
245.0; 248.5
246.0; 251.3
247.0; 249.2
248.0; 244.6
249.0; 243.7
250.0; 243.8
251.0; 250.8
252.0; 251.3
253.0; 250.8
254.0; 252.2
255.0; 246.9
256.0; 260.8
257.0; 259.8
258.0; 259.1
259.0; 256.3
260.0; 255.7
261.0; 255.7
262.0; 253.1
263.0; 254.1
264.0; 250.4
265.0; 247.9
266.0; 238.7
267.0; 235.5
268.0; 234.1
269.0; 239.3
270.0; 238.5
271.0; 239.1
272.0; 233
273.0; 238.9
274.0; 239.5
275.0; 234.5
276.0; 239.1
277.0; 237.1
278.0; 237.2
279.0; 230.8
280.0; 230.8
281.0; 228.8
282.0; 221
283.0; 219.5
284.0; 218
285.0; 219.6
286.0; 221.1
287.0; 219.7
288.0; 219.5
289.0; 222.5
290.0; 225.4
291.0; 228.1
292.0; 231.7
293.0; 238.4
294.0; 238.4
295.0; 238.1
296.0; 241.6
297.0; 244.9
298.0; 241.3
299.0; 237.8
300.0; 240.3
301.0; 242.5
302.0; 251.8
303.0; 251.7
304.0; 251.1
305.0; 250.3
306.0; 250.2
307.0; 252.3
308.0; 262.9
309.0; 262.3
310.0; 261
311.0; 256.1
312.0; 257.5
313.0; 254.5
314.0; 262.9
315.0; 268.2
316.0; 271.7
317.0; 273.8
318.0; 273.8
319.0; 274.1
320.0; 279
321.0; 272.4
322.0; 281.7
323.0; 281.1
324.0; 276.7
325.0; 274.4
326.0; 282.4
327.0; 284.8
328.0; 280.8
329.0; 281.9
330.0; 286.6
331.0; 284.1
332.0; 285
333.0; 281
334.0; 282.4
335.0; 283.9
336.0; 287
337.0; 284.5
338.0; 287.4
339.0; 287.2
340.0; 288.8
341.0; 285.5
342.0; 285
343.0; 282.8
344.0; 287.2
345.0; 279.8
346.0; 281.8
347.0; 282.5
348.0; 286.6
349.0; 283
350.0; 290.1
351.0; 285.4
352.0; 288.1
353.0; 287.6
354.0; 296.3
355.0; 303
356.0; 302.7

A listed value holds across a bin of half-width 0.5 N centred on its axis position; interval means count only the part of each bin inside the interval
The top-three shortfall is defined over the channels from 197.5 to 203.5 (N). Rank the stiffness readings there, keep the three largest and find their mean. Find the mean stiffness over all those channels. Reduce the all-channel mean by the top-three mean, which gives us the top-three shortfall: -5.1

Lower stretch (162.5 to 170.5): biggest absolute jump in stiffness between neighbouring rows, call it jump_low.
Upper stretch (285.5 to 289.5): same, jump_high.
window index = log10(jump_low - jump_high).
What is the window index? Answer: 0.43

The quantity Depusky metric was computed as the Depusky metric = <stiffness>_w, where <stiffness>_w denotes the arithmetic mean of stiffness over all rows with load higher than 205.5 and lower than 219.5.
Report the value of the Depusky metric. 275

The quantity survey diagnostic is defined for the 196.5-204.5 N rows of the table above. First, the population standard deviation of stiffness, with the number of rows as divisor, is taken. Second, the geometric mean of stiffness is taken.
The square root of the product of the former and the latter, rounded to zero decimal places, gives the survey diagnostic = 54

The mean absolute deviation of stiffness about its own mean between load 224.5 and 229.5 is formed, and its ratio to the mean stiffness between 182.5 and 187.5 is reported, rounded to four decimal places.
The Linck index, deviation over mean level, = 0.0090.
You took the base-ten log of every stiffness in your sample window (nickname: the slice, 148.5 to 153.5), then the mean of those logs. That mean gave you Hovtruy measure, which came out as 2.46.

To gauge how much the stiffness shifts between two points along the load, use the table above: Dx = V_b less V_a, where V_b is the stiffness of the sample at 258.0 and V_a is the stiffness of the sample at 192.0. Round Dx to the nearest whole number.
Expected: -68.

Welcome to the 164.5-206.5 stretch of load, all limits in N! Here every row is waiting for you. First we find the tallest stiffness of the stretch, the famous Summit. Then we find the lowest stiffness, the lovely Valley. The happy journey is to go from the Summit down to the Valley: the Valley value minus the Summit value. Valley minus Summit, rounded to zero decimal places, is -67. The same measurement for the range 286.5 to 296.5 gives -22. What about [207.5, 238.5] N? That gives -36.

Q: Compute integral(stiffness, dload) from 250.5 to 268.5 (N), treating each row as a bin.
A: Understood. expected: 4513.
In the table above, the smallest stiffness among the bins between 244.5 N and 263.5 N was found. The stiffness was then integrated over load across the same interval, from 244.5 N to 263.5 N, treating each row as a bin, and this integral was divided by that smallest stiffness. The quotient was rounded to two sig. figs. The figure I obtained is 20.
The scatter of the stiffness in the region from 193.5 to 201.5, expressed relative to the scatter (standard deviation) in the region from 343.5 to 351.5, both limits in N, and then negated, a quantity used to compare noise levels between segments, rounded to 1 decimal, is -3.6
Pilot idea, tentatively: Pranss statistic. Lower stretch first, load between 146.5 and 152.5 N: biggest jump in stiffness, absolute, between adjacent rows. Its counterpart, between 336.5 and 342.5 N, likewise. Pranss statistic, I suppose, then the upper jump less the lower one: -4.8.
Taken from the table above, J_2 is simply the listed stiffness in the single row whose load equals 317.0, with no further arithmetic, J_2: 273.8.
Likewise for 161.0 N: 269.3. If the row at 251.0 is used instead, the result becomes 250.8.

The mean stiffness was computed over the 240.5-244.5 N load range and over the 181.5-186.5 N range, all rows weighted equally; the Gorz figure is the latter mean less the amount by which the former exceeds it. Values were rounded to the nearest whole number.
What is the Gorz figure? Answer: 421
